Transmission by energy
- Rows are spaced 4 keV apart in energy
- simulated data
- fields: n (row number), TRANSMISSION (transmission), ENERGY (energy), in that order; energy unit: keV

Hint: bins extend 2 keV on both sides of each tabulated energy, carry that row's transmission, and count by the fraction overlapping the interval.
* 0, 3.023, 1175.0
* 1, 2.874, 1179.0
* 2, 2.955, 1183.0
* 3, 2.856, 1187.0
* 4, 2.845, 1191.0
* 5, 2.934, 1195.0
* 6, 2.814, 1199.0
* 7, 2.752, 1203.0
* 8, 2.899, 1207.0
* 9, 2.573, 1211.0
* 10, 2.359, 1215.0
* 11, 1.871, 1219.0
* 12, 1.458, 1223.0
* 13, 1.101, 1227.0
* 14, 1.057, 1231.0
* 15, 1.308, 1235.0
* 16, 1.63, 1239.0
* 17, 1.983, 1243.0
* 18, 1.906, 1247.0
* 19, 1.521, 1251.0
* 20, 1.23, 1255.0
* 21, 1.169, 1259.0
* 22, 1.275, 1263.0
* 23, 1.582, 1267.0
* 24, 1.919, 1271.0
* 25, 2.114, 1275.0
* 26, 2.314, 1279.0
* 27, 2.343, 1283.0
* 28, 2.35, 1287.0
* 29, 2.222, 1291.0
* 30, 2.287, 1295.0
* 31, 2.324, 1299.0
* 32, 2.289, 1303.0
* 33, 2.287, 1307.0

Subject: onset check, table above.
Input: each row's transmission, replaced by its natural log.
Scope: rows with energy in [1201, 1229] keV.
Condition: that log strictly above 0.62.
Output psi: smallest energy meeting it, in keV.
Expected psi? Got 1203.0 keV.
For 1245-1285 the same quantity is 1247.0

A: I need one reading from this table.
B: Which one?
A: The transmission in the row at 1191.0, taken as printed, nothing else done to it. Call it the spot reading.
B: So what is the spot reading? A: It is 2.845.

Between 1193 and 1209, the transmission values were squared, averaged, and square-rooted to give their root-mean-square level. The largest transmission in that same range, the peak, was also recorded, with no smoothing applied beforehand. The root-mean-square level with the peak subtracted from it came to -0.1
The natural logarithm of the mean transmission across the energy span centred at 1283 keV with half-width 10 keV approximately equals 0.8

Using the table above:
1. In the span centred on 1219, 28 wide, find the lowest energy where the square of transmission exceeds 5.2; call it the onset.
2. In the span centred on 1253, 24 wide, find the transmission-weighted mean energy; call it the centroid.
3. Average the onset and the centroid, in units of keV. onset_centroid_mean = 1229.3 keV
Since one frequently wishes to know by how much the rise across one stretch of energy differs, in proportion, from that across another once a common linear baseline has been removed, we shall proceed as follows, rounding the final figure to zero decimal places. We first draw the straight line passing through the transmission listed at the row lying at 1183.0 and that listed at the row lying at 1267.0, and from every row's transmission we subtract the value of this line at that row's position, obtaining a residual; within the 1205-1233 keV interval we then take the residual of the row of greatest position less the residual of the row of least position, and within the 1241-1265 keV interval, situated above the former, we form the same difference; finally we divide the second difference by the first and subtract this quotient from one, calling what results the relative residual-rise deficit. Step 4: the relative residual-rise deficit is 1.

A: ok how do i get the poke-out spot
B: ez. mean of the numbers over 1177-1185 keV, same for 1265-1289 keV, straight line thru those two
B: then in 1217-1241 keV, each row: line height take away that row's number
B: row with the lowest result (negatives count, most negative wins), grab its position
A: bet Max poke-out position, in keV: 1219.0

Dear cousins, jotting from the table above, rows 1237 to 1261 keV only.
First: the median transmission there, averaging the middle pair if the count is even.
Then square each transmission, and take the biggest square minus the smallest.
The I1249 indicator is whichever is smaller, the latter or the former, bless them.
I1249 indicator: 1.6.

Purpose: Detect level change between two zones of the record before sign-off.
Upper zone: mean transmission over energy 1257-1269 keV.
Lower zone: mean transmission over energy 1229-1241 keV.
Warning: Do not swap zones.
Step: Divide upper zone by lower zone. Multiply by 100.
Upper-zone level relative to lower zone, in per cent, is 101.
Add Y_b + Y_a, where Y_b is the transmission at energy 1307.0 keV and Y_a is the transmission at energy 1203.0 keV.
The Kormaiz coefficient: 5.04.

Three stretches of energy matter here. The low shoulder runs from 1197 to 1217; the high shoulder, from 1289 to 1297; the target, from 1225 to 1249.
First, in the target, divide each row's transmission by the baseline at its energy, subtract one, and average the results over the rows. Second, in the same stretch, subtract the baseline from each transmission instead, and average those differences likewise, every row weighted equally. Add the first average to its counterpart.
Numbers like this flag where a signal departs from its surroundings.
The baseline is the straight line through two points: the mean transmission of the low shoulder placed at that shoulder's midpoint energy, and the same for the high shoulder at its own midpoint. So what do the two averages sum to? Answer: -1.4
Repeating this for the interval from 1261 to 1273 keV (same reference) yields -1.1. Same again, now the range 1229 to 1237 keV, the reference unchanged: -1.9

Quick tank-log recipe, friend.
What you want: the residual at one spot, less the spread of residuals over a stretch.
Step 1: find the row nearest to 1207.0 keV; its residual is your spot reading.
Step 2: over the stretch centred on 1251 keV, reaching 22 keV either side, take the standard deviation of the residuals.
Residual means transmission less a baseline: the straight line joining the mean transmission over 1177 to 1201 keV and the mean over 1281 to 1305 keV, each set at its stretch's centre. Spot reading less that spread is -0.2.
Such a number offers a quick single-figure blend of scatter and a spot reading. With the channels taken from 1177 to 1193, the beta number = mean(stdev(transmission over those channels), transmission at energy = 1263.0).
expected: 0.66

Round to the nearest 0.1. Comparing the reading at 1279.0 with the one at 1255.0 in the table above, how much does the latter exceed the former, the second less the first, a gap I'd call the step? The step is -1.1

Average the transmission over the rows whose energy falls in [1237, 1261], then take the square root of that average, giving 1.25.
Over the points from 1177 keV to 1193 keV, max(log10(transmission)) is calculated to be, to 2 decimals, 0.47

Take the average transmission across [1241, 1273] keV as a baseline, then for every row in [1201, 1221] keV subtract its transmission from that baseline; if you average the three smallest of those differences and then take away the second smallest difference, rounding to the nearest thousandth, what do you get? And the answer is 0.011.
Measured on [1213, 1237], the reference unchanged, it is -0.025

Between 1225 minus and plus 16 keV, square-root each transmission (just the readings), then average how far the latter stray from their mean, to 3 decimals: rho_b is 0.169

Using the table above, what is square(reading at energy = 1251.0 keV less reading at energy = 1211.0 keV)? 1.1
